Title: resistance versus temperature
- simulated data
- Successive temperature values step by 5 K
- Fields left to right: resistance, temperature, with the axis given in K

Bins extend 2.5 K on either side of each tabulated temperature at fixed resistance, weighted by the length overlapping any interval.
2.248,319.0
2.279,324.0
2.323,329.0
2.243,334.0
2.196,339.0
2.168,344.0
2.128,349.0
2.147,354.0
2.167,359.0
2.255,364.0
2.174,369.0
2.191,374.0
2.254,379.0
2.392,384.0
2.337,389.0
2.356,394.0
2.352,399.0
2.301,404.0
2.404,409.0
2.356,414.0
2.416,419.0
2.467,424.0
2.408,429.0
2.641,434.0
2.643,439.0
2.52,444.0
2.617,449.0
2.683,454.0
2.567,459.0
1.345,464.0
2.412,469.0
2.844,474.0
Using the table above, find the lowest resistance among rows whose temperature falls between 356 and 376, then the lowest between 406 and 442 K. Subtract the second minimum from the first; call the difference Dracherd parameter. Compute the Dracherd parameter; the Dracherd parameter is -0.19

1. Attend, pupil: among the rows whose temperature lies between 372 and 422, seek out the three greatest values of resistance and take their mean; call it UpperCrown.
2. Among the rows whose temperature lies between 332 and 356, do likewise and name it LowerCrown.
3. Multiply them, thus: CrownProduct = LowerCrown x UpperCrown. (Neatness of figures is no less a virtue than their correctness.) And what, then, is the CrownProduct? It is 5.3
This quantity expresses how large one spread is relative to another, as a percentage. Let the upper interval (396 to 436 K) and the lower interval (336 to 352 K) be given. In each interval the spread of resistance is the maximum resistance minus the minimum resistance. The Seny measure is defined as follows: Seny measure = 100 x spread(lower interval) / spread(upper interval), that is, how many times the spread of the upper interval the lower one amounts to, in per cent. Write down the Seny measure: 20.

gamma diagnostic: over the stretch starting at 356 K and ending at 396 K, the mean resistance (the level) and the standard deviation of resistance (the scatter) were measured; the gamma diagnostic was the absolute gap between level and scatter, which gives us 2.2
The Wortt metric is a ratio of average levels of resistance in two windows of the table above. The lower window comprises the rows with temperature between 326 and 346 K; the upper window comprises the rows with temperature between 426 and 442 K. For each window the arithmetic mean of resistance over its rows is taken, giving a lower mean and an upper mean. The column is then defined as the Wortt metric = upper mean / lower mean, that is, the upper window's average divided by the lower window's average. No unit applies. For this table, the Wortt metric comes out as 1.15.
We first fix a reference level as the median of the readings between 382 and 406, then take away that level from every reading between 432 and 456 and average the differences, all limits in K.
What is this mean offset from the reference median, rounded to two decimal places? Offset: 0.27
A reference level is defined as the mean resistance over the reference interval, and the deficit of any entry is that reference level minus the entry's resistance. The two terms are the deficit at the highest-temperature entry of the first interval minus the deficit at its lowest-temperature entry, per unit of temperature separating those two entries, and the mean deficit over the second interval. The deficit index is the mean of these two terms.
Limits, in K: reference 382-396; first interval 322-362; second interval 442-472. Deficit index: 0.00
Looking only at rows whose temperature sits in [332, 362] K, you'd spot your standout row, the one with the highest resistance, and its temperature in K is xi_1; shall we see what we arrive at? 334.0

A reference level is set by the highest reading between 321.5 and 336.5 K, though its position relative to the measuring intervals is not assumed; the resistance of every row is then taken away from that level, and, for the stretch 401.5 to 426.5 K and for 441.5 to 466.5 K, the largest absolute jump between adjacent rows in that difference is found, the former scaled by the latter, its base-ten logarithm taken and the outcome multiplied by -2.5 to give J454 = 2.7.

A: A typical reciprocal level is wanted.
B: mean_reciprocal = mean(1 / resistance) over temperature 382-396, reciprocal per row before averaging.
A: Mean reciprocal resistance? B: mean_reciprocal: 0.42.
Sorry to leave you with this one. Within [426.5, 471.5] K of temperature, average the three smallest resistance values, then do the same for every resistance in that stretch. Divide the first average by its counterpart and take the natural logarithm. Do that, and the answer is -0.166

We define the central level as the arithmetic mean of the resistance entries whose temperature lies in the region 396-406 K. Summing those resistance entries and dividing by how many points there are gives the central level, 2.33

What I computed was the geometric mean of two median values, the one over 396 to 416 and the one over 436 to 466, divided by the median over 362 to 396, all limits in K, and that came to 1.10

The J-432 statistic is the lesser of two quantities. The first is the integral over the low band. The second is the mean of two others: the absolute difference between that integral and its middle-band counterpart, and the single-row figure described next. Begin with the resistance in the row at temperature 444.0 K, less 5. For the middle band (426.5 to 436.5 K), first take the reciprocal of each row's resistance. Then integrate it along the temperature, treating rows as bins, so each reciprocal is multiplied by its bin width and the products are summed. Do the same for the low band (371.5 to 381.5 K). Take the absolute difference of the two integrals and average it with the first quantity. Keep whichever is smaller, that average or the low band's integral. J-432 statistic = -0.97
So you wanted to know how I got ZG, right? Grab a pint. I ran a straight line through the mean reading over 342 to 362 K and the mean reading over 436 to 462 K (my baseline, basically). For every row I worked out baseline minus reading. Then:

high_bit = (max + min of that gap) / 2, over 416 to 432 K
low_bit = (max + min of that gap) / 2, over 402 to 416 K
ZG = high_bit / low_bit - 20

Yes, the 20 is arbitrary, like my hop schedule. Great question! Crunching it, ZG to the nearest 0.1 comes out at -18.9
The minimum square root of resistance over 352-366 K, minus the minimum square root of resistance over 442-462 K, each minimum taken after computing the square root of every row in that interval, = -0.12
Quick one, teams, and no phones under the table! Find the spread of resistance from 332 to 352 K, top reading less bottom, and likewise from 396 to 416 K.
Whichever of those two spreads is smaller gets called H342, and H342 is 0.10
